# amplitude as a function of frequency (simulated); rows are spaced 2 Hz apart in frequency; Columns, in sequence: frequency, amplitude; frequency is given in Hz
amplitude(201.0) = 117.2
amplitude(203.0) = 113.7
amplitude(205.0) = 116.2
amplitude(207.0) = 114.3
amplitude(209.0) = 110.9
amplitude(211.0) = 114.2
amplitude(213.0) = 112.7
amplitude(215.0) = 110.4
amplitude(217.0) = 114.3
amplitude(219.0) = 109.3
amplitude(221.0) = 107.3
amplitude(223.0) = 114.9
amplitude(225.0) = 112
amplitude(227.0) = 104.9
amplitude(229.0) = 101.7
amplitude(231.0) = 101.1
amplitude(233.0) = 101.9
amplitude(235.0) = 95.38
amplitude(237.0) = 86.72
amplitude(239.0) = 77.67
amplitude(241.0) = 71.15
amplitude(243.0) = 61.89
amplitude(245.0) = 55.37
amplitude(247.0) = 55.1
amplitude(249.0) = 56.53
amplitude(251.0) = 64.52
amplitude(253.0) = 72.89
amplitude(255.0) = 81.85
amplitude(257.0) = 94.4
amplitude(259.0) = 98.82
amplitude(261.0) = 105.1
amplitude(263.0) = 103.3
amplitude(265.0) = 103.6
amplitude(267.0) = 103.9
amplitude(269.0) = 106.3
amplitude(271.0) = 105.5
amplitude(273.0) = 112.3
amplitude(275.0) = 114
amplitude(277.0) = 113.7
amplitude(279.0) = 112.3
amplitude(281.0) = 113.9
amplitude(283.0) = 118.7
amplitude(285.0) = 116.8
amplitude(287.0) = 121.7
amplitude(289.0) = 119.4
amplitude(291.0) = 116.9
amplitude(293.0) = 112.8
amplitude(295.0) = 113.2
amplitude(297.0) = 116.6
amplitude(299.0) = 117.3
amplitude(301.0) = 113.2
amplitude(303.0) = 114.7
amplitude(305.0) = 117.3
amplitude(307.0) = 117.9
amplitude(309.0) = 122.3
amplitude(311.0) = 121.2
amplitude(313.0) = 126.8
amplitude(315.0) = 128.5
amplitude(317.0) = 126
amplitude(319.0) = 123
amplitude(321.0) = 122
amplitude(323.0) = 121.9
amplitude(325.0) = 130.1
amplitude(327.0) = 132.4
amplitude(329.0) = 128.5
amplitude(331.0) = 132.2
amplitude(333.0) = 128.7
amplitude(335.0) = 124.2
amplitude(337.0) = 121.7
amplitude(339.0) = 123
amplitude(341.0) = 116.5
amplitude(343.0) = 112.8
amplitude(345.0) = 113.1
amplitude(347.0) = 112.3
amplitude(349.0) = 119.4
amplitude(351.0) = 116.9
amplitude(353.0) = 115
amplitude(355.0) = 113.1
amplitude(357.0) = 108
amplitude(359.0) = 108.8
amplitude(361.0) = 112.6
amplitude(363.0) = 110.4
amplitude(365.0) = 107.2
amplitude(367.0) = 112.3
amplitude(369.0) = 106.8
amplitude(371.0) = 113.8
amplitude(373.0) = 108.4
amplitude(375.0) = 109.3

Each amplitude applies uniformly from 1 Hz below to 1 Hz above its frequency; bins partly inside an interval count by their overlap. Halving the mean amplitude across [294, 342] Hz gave 61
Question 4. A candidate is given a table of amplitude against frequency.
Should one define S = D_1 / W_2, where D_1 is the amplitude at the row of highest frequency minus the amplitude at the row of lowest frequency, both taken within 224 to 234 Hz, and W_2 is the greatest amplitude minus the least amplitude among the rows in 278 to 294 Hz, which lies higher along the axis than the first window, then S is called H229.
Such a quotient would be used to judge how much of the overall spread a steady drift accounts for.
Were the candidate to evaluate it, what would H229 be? -1.1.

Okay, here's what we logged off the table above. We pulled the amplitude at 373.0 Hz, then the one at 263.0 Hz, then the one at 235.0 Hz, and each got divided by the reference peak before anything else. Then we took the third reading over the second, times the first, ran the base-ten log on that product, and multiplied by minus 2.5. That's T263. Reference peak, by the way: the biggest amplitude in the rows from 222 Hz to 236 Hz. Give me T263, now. 0.15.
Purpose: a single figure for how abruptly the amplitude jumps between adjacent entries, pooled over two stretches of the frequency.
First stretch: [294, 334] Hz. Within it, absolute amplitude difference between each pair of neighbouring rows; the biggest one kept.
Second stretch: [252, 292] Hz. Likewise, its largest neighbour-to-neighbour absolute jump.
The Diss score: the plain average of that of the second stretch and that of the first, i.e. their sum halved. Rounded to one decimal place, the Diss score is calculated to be 10.4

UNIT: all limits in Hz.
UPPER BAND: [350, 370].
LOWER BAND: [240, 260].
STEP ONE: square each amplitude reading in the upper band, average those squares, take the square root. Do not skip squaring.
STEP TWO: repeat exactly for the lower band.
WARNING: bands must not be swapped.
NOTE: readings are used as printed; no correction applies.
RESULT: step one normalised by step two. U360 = 1.53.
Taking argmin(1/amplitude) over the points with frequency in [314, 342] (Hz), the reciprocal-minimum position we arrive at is 327.0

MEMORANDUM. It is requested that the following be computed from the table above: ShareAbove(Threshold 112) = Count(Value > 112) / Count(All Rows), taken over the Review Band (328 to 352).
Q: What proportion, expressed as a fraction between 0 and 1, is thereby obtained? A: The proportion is 1.0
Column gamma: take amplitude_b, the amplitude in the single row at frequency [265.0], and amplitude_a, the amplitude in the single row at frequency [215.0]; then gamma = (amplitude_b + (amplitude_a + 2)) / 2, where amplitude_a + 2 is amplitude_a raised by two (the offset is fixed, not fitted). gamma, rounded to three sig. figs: 108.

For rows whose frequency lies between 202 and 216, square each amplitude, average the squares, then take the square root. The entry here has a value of 113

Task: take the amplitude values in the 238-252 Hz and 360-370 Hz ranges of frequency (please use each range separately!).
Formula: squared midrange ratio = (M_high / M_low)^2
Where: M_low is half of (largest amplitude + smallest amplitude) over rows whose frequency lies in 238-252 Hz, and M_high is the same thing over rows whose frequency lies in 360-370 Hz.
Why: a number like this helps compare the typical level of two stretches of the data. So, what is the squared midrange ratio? 2.73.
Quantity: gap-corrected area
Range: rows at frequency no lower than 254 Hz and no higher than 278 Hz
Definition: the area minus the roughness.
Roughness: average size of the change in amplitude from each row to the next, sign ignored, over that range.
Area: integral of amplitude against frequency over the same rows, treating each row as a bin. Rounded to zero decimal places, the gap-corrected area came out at 2482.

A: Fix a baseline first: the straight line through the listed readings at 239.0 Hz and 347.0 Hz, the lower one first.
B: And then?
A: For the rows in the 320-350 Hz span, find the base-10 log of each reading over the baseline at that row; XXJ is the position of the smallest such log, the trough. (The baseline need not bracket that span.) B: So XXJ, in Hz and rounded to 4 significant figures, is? 347.0 Hz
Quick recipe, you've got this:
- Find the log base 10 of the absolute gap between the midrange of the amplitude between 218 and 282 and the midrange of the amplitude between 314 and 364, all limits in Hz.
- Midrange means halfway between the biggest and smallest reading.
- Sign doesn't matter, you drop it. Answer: 1.5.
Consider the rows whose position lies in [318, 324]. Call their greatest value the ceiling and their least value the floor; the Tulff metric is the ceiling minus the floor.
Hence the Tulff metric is 1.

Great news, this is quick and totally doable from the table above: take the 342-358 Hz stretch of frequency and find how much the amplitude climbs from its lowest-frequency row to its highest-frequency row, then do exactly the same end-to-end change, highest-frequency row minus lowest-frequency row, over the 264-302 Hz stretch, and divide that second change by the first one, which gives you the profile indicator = -2.0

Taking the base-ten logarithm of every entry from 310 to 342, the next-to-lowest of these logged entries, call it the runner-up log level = 2.08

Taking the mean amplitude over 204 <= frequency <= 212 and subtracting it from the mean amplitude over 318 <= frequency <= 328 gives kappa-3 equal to 12.0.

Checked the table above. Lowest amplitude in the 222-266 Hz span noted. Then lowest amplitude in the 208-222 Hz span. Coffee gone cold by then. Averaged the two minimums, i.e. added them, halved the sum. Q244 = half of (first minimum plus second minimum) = 81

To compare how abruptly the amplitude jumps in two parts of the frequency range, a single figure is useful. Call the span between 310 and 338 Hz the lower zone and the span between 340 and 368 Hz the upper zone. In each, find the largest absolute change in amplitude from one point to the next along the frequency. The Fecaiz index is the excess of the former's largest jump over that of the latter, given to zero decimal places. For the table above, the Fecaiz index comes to 1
